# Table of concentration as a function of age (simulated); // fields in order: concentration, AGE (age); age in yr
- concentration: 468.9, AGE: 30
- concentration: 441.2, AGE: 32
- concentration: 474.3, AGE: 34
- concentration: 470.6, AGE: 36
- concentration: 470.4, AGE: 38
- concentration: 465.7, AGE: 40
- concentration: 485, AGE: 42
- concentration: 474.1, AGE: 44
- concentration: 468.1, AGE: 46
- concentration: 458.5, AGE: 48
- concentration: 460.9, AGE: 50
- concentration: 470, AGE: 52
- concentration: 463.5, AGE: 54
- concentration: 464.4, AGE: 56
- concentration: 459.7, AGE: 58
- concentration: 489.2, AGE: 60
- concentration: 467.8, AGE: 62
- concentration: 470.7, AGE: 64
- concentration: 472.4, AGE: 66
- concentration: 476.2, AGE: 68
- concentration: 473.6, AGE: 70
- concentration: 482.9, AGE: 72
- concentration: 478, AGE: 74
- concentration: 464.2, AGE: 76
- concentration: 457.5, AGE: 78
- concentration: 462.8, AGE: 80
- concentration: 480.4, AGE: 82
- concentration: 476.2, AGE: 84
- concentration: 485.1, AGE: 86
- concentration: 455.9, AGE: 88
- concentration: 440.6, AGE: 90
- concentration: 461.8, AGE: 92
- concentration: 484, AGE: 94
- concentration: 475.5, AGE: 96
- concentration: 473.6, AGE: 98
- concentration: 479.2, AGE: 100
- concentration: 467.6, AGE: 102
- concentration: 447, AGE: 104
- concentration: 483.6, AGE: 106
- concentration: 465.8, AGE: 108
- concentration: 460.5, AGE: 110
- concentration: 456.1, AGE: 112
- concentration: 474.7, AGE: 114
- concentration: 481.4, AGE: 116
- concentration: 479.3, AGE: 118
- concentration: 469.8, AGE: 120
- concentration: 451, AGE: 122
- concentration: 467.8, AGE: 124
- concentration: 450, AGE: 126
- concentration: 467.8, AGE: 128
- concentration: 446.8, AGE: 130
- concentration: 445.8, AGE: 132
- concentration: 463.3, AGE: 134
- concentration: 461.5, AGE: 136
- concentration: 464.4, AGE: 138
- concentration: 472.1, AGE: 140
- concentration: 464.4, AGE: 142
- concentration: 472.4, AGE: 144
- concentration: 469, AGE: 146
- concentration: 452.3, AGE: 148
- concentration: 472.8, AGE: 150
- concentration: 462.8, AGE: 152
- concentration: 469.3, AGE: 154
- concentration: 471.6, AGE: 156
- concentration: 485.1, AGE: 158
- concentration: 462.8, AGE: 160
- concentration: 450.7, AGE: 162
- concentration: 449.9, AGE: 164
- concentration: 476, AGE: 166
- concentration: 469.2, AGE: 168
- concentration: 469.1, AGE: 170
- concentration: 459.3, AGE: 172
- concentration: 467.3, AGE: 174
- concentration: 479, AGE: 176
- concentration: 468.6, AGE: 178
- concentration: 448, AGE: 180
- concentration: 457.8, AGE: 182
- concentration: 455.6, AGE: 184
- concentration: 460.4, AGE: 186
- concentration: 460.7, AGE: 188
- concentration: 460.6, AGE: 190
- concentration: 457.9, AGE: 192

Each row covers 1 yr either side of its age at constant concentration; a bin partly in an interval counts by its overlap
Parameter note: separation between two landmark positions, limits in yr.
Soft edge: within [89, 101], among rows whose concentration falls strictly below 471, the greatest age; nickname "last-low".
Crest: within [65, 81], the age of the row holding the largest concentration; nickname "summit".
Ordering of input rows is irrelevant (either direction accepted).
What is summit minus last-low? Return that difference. -20 yr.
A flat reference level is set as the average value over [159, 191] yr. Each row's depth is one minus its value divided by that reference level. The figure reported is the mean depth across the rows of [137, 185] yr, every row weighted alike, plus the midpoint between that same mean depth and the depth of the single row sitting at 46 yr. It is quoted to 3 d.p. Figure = -0.017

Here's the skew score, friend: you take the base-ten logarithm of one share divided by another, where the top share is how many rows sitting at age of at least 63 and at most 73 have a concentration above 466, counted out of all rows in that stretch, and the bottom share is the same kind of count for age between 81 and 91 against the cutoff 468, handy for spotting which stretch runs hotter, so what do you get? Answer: 0.22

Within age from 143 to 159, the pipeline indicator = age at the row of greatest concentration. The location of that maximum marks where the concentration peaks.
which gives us 158 yr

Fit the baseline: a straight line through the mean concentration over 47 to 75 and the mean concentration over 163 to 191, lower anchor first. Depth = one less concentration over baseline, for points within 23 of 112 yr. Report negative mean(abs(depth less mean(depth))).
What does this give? -0.023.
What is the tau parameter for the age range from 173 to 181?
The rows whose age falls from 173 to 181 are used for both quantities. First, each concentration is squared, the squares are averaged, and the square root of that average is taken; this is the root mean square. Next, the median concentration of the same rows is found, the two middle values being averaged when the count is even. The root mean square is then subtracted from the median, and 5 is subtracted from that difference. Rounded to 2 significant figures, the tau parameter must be -2.9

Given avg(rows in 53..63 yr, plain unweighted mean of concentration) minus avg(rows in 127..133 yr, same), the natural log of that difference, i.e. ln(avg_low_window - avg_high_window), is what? 2.7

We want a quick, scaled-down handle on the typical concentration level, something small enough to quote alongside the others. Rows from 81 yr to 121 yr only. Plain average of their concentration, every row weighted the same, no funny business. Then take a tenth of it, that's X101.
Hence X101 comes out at 47.0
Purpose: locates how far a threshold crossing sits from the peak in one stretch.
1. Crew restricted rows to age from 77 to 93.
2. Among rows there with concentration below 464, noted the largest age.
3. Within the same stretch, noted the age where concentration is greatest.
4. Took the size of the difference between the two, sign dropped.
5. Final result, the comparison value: 6 yr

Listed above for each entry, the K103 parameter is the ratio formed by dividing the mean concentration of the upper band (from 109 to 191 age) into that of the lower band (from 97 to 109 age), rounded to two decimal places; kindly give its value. 1.01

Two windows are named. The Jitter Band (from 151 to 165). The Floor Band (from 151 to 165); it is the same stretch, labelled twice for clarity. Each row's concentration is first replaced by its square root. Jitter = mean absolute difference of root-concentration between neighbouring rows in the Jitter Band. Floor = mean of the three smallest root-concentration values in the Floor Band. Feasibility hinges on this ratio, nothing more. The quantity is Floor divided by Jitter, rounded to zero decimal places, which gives 96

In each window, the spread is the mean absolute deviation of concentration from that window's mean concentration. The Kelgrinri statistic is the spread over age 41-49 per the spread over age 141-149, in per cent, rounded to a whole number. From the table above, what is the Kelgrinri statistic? 132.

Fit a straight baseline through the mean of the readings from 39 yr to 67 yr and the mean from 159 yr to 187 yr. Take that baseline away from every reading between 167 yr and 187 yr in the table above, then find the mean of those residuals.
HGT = 1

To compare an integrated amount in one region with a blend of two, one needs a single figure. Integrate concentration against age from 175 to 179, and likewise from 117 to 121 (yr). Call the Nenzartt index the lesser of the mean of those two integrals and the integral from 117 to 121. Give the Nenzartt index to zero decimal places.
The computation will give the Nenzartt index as 1897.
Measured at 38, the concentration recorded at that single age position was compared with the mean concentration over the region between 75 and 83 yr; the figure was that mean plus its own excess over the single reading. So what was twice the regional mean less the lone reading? 462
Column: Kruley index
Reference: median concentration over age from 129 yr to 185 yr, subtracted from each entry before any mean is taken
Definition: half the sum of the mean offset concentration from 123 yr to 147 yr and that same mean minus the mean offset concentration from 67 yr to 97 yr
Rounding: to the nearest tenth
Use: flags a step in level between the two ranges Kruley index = -5.2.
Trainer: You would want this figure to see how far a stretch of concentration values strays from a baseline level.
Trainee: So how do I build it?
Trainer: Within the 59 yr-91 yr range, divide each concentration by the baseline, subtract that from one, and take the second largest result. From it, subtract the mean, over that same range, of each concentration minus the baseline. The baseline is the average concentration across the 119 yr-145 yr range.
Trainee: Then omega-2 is -10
